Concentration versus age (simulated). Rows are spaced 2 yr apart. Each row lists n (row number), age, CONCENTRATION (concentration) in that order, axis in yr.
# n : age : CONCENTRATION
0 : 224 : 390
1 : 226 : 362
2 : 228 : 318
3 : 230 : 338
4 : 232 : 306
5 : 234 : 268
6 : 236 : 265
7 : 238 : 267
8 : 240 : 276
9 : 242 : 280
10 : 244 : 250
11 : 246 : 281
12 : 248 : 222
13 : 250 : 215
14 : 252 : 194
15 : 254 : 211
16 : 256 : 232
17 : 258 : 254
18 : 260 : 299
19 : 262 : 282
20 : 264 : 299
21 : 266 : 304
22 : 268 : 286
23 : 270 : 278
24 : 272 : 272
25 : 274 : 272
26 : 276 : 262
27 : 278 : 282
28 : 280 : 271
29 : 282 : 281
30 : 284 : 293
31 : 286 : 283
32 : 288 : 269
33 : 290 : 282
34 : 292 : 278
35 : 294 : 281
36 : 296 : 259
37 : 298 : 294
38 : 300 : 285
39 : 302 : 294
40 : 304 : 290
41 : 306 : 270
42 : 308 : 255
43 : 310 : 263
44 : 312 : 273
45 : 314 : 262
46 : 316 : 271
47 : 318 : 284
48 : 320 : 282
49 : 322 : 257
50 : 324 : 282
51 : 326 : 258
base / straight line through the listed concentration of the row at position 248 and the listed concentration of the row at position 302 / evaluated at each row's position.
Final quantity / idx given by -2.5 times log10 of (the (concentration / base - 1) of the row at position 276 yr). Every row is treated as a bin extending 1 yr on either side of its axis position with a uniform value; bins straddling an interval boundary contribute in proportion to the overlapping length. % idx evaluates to 5.0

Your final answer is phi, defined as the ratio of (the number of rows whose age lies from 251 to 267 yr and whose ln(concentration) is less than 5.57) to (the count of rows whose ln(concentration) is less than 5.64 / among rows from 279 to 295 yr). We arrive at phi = 0.80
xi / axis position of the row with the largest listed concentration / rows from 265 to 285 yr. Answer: 266 yr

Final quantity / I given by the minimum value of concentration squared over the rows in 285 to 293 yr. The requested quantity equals 72361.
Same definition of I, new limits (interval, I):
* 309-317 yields 68644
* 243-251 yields 46225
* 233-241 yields 70225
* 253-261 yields 44521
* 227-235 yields 71824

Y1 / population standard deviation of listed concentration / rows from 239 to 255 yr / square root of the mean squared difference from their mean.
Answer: 32.7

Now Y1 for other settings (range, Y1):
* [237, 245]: 11.5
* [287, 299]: 10.9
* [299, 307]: 9.1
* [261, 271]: 10.0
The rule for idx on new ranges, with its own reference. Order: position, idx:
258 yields 2.8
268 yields 2.1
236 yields 1.4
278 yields 2.8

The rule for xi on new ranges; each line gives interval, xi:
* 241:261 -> 260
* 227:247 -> 230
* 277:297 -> 284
